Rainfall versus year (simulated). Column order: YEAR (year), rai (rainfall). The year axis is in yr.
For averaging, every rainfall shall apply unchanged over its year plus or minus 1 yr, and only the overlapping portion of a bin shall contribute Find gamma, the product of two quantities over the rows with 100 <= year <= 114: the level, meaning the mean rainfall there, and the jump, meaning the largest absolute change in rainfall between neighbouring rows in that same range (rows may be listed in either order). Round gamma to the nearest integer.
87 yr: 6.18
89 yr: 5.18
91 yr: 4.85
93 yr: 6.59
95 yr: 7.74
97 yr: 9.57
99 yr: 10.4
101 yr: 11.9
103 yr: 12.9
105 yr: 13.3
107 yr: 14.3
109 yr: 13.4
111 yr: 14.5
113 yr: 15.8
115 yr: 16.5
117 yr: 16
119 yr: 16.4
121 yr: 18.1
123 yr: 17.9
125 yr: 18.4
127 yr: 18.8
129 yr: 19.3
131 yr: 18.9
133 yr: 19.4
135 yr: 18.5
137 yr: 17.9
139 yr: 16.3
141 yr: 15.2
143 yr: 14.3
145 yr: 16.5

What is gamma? 18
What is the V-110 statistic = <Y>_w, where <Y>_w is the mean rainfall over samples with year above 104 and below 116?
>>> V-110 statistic 15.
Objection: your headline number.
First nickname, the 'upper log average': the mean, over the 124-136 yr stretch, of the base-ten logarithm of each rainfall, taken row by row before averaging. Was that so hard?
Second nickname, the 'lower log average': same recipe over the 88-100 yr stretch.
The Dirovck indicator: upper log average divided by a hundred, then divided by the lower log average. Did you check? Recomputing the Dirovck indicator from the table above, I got 0.0150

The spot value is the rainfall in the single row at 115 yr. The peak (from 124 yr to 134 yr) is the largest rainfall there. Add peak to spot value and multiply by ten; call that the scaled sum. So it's 359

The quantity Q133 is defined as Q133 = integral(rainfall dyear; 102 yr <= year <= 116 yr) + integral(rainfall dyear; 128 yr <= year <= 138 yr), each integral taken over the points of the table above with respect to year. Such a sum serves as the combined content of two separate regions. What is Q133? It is 389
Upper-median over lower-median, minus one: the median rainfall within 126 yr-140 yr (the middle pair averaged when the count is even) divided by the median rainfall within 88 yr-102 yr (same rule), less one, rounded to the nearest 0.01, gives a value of 1.43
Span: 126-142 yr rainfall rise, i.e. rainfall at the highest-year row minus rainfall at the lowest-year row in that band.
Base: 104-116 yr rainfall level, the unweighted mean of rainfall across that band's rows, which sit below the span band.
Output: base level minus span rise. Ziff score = 18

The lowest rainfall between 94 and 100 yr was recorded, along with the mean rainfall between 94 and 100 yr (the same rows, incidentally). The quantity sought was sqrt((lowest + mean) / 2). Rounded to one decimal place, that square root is 2.9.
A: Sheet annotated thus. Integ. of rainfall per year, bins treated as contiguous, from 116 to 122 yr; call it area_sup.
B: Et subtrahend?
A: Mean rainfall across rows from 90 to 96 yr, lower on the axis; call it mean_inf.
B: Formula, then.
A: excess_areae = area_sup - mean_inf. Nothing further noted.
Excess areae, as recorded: 95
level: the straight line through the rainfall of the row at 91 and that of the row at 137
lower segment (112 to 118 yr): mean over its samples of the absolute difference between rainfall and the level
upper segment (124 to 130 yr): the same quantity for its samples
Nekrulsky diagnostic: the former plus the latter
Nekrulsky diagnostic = 8.2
